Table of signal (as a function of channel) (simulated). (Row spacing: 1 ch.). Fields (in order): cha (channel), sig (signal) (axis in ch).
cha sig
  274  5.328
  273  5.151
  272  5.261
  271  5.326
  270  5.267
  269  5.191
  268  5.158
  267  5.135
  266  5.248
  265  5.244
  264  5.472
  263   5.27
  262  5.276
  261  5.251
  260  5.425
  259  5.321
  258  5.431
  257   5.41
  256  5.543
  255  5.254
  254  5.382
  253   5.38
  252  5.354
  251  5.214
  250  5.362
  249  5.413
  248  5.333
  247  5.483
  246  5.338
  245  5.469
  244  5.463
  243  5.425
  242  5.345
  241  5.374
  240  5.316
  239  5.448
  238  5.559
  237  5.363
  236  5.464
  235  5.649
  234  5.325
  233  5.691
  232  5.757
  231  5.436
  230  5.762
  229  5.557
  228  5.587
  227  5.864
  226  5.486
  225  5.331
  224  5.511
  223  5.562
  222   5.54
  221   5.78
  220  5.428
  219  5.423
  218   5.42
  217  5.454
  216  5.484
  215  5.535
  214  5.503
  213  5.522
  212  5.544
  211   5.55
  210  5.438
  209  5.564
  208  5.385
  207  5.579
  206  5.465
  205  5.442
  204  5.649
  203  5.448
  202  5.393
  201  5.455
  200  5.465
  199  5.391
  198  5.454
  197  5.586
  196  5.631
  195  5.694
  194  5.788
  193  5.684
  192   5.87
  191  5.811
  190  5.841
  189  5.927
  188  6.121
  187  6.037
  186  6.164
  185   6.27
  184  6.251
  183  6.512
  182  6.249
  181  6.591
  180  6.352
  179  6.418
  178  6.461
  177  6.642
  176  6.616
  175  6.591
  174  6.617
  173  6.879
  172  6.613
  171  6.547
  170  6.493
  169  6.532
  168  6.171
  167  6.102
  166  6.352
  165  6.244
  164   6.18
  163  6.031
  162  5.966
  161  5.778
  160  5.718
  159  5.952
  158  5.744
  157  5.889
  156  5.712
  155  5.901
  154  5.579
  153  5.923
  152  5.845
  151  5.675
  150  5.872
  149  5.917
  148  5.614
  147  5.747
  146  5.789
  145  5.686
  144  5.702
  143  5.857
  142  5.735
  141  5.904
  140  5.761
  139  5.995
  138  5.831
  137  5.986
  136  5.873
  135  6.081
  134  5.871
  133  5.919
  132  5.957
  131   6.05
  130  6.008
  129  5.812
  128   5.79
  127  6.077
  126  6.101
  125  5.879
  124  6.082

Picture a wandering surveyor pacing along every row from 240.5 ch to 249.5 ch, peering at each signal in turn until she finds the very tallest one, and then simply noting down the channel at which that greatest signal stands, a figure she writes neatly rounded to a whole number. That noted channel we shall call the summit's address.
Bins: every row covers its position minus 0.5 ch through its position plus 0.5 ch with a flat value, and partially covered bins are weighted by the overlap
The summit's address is 247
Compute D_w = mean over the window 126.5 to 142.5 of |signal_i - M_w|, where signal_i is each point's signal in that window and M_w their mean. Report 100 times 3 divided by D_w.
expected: 3209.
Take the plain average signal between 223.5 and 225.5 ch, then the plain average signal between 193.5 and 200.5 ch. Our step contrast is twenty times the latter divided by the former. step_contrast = 21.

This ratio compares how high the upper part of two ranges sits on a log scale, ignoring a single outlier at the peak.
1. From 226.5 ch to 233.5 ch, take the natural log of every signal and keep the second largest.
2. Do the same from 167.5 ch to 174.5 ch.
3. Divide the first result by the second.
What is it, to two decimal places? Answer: 0.93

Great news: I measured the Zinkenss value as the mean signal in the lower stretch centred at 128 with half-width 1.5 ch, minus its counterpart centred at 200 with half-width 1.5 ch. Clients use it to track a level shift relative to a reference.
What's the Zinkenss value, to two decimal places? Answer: 0.46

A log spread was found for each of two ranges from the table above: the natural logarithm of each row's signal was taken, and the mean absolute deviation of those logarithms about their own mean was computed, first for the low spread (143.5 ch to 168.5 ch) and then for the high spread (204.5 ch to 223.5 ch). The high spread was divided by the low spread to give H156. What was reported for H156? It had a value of 0.43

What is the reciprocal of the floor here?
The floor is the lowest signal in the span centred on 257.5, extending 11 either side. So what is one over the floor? 0.195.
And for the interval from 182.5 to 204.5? 0.185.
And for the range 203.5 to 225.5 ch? 0.188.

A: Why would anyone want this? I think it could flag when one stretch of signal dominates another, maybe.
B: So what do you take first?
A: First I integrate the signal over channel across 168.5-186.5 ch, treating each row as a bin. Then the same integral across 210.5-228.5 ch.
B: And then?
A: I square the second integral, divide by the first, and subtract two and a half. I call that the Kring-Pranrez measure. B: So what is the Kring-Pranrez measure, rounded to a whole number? 82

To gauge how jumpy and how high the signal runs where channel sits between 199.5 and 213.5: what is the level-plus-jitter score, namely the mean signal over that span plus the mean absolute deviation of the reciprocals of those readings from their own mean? 5.5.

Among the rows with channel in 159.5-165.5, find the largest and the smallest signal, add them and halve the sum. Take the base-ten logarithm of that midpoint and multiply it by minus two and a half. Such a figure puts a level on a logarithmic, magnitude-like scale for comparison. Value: -1.94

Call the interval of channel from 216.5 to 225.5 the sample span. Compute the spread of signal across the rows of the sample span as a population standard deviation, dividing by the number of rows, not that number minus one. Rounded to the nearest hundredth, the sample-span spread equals 0.12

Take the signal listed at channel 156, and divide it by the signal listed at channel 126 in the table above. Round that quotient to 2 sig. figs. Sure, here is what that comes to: 0.94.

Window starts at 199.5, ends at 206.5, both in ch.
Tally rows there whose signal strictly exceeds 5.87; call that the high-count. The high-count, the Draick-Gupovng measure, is 0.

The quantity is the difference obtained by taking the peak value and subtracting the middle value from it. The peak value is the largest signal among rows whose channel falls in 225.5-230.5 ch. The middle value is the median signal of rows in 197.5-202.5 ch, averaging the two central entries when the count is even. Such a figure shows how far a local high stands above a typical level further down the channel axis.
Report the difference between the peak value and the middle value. 0.4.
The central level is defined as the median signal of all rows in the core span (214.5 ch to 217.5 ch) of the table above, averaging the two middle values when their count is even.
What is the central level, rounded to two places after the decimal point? 5.48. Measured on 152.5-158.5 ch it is 5.82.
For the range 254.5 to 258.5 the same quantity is 5.42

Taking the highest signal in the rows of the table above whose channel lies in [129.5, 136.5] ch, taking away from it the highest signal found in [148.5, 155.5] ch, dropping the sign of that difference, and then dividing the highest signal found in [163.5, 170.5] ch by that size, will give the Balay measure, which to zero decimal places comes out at 41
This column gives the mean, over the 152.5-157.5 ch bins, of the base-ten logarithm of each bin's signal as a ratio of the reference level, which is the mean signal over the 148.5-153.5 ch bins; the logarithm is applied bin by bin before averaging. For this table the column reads -0.004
